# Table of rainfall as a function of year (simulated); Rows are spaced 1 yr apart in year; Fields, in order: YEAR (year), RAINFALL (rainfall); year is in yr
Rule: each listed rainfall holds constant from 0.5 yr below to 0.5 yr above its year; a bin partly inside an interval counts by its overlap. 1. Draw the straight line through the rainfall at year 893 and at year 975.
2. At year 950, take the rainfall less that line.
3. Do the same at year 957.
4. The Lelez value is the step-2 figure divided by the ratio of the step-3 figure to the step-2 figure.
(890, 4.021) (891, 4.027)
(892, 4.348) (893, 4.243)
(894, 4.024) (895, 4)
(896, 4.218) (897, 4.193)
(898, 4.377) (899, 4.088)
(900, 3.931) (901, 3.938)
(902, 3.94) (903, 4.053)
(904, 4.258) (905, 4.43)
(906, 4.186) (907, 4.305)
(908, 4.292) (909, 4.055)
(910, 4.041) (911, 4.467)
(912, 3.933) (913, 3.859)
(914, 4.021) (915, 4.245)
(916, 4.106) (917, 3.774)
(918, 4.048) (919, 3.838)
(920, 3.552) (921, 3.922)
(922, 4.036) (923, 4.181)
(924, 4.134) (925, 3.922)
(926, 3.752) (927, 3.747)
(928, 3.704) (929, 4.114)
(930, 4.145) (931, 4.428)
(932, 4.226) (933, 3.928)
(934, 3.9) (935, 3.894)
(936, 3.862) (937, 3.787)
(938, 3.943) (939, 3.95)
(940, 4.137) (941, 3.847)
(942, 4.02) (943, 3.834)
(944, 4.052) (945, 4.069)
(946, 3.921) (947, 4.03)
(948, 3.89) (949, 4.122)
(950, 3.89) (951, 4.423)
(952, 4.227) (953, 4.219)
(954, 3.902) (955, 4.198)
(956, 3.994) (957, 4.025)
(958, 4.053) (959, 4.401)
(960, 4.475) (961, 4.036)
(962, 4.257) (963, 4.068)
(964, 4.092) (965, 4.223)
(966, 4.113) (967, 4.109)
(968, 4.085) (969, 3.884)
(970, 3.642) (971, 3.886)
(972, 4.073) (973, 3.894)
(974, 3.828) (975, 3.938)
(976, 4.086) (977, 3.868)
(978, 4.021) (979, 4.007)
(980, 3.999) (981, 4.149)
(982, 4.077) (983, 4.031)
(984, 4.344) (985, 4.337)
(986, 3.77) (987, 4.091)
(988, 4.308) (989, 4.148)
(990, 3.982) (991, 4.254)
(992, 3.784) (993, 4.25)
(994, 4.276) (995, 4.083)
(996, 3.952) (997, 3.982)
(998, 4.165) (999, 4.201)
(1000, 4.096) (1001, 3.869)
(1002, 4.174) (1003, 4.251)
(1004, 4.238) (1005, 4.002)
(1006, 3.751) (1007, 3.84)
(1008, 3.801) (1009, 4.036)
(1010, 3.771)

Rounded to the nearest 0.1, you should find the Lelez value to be 1.0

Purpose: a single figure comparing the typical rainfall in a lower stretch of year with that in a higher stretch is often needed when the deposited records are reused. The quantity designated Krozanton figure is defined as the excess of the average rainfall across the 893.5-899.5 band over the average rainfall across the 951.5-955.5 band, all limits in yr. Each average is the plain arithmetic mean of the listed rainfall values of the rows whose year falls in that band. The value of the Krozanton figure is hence 0.01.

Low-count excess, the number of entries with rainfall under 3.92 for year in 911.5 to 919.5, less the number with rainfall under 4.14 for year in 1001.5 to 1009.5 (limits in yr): -2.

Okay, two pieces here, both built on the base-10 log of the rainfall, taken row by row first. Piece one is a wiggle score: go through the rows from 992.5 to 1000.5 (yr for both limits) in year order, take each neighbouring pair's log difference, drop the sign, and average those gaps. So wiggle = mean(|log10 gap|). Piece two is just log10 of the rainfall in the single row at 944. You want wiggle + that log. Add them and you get 0.618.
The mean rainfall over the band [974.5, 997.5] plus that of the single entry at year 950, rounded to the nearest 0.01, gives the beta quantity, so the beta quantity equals 7.97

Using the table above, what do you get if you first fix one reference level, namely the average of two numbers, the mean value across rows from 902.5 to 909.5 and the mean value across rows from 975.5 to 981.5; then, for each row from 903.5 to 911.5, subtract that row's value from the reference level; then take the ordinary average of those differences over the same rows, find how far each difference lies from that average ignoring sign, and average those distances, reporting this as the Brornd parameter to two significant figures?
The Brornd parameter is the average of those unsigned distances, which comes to 0.12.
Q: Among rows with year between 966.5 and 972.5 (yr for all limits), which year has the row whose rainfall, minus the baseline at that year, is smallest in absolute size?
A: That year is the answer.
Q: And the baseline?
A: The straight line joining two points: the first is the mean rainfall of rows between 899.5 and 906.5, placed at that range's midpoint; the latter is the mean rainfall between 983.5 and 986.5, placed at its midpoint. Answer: 967 yr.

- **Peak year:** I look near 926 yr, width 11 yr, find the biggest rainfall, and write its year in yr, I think 931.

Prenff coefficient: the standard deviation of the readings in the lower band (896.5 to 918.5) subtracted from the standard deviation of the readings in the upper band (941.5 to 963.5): -0.010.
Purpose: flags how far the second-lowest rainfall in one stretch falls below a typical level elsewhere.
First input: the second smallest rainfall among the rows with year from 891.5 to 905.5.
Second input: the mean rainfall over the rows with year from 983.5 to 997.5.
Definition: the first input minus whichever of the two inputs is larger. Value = -0.17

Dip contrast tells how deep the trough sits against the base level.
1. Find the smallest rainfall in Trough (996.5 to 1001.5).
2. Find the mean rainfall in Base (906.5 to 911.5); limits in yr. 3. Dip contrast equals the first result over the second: 0.91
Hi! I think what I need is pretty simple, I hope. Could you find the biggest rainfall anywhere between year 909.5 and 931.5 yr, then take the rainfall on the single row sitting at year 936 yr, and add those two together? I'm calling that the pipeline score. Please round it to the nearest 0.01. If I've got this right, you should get 8.33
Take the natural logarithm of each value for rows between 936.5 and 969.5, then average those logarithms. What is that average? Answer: 1.40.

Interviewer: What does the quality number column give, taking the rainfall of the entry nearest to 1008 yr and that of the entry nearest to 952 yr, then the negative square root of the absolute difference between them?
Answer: -0.7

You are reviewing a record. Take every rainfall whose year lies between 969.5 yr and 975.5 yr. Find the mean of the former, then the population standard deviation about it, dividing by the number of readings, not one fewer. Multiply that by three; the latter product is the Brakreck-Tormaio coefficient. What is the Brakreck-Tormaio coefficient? 0.39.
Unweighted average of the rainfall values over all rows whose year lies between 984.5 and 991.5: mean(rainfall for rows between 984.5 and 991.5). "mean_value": 4.13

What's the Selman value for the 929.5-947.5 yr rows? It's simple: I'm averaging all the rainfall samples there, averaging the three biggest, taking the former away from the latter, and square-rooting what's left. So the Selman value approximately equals 0.52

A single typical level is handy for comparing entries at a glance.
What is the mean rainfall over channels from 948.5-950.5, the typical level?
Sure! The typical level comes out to 4.01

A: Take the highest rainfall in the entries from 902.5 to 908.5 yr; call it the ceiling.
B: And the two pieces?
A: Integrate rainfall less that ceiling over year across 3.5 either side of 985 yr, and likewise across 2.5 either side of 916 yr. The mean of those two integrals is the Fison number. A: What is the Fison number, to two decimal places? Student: -2.00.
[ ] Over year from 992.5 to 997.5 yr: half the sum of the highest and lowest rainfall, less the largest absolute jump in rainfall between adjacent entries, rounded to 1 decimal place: 3.9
